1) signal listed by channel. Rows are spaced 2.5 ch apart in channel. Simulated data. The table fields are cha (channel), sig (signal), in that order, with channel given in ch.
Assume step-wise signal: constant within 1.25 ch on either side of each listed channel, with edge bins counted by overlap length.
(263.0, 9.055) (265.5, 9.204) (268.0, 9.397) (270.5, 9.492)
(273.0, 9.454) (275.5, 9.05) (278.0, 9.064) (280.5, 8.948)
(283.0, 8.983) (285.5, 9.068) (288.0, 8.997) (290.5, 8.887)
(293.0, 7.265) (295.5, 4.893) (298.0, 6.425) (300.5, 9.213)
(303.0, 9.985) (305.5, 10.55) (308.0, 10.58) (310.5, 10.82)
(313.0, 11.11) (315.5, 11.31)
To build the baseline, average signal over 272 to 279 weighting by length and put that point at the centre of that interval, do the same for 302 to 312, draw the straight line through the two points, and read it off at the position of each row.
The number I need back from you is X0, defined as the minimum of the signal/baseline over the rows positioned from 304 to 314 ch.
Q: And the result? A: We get 1.00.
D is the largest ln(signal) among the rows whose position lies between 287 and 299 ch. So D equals 2.20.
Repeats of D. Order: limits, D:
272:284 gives 2.25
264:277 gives 2.25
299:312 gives 2.38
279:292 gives 2.20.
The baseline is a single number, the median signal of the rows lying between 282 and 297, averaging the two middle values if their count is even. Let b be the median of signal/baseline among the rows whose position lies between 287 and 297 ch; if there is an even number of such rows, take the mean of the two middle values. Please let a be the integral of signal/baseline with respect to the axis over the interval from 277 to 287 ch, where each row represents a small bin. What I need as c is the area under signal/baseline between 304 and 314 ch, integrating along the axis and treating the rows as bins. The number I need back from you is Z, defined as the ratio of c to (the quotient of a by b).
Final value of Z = 1.1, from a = 10.1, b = 0.904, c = 12.0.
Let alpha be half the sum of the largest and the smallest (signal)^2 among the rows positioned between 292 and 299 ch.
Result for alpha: 38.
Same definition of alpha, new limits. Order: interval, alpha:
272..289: 85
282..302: 54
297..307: 76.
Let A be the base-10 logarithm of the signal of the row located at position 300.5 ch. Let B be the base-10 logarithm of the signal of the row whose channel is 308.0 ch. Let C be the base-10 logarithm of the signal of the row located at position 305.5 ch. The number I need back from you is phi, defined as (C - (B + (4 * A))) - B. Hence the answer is -4.88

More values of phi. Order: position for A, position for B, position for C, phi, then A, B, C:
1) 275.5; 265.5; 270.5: -4.78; 0.96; 0.96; 0.98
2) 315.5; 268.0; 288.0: -5.21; 1.05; 0.97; 0.95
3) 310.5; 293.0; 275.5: -4.90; 1.03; 0.86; 0.96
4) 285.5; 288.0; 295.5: -5.05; 0.96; 0.95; 0.69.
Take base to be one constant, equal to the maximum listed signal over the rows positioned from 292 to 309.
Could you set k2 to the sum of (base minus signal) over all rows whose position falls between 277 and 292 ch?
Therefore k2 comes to 9.5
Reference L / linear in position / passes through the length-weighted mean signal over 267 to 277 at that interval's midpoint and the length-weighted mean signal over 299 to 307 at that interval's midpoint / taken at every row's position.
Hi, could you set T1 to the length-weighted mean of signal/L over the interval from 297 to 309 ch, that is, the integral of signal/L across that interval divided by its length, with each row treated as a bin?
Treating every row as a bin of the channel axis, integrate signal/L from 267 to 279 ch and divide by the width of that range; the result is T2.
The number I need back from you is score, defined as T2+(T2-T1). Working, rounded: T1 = 0.95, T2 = 0.99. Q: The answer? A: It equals 1.03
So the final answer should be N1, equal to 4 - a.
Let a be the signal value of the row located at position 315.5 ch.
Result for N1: -7.3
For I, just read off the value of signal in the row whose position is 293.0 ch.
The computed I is 7.265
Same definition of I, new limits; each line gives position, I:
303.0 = 9.985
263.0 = 9.055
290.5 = 8.887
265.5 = 9.204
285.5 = 9.068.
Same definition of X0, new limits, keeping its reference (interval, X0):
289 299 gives 0.49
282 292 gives 0.91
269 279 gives 0.98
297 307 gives 0.63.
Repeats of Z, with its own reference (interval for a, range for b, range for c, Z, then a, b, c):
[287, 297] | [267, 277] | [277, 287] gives 1.3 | 8.3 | 1.055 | 10.1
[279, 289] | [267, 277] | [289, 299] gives 0.8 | 10.1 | 1.055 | 7.8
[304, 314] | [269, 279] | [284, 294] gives 0.8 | 12.0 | 1.036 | 9.6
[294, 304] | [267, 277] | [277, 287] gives 1.3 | 8.5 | 1.055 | 10.1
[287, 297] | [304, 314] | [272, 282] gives 1.5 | 8.3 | 1.198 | 10.2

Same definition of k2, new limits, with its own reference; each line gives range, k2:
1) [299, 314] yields 1.2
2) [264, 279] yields 7.8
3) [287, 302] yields 17.8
